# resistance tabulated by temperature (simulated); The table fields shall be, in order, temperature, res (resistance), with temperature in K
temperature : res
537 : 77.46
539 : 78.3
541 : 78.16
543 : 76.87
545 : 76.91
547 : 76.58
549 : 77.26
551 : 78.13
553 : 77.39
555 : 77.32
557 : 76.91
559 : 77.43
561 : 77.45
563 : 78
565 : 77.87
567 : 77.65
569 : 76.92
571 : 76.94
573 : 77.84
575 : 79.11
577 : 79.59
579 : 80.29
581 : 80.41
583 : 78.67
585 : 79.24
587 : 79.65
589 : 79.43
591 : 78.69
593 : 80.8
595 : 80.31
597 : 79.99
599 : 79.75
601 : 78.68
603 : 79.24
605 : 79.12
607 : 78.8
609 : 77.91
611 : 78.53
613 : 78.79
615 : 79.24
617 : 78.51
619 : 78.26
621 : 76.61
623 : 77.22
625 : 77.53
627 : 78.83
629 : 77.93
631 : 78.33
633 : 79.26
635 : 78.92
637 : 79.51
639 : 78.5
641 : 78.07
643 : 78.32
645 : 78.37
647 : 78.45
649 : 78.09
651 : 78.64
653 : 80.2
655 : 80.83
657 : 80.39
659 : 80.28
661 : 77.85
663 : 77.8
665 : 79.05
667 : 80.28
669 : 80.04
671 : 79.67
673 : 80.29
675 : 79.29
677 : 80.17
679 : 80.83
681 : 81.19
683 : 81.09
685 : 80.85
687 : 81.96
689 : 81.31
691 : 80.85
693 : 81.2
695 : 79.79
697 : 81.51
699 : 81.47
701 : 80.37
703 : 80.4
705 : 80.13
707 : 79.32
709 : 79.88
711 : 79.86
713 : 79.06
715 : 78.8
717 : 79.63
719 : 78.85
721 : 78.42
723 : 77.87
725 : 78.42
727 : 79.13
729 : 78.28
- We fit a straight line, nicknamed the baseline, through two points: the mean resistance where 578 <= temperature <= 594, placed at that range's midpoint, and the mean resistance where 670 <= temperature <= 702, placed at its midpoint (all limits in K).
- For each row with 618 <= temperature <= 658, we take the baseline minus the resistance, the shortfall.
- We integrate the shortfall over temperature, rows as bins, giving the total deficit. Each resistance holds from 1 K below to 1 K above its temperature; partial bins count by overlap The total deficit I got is 64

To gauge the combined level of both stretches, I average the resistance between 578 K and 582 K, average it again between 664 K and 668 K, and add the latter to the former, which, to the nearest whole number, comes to 160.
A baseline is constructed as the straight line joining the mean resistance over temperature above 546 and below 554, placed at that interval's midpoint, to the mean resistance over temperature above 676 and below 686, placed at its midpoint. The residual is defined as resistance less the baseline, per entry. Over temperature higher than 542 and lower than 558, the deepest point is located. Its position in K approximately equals 547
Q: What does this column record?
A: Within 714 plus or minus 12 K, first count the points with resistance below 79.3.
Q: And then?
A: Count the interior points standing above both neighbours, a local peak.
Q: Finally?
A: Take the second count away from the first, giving 4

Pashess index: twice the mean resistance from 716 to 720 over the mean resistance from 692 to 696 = 1.97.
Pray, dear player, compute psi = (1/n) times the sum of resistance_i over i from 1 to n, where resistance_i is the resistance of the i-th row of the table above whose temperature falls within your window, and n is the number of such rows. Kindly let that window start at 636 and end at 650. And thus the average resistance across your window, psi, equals 78.5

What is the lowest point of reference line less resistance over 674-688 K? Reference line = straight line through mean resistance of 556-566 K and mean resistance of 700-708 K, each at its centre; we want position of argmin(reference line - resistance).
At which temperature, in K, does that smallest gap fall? 687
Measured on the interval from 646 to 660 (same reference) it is 655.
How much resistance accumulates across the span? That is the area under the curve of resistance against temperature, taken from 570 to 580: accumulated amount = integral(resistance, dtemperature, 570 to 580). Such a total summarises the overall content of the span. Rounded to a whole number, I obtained 788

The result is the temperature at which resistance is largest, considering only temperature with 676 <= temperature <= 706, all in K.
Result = 687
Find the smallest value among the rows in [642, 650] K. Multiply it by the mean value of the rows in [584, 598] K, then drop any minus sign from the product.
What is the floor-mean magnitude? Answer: 6226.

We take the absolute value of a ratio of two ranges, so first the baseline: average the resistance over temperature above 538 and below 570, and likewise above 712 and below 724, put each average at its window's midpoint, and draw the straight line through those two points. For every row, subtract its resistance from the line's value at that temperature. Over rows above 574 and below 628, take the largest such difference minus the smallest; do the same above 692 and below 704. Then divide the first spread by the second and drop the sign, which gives 2.6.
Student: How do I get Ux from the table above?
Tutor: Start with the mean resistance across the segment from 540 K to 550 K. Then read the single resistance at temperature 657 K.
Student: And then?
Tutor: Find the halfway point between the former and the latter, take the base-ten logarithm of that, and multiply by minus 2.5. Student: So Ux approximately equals -4.74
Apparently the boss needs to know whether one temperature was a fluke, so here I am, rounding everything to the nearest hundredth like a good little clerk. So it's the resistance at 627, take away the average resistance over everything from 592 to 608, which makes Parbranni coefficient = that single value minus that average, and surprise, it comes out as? -0.76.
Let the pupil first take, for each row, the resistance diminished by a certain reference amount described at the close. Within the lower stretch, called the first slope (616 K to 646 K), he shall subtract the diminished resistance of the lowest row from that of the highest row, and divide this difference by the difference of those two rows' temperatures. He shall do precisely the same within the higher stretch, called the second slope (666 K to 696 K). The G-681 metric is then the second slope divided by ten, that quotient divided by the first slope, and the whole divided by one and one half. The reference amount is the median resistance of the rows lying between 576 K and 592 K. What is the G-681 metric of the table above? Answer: 0.23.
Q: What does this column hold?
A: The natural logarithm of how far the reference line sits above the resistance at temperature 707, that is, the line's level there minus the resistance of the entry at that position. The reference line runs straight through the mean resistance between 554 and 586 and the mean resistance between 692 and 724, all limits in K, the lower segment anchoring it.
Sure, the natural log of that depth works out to -0.79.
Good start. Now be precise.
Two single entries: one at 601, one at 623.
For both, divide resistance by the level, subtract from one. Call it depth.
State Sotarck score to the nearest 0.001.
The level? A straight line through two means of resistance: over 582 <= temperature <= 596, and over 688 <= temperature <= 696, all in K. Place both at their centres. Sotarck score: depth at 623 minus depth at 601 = 0.022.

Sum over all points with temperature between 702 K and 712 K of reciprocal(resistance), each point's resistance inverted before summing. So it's 0.0626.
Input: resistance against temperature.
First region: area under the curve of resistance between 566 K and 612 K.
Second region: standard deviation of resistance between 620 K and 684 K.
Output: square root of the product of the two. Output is 66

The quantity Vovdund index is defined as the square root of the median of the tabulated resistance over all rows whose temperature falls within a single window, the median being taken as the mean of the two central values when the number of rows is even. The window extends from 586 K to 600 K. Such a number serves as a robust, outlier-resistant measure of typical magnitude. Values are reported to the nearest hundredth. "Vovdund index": 8.93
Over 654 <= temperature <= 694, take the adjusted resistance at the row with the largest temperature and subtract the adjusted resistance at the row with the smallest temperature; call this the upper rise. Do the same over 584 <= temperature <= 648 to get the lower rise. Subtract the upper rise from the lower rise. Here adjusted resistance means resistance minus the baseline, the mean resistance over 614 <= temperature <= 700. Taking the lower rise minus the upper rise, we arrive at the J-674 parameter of -1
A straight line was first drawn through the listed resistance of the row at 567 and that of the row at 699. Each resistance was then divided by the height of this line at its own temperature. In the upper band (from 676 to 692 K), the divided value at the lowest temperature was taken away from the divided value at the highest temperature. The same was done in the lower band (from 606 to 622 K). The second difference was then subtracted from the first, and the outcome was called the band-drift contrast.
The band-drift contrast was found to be 0.036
